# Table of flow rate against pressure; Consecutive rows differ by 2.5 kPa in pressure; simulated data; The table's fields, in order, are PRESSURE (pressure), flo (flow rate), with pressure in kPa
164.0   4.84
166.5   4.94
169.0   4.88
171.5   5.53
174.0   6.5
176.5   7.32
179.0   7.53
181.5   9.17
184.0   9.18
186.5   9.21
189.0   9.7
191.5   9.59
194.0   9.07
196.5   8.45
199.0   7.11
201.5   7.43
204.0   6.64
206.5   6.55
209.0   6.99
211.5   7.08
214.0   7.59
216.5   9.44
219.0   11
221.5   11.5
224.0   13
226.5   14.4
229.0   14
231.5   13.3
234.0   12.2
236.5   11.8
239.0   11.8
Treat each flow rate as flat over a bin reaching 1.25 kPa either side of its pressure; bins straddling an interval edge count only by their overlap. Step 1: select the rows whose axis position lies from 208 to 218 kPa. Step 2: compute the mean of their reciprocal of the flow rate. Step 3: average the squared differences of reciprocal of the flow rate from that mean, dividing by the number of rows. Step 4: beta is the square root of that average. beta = 0.0148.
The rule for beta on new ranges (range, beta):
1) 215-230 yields 0.0126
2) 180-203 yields 0.0127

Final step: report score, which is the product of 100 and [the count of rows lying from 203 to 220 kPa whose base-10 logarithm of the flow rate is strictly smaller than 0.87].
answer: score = 400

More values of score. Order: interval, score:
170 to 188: 300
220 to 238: 0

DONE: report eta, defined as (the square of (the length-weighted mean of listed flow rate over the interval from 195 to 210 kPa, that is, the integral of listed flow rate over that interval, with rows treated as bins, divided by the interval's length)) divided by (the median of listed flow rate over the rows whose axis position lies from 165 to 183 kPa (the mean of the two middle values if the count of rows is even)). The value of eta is 8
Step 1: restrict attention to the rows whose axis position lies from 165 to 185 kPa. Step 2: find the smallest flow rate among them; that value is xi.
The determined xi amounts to 4.88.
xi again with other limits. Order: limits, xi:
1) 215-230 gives 9.44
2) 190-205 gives 6.64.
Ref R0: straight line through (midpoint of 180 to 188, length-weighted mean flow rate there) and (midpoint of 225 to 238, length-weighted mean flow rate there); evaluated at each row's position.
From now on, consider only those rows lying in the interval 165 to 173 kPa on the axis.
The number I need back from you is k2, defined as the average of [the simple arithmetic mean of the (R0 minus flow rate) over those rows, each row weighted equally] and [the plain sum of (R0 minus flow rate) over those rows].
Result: 6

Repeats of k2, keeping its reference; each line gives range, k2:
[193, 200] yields 4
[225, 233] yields -2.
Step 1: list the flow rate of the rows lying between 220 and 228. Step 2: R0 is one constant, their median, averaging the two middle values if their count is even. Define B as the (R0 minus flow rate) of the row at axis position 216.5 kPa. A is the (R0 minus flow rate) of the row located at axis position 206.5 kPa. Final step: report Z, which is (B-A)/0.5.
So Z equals -5.8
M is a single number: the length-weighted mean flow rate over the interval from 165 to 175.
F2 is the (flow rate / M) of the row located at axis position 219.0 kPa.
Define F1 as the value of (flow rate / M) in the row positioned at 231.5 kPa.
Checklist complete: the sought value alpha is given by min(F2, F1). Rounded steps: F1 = 2.5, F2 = 2.03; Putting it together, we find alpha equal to 2.0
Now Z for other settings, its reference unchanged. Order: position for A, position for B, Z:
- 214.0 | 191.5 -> -4.0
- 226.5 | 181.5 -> 10.5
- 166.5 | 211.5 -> -4.3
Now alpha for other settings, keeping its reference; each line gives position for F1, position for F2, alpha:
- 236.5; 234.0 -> 2.2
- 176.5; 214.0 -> 1.4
